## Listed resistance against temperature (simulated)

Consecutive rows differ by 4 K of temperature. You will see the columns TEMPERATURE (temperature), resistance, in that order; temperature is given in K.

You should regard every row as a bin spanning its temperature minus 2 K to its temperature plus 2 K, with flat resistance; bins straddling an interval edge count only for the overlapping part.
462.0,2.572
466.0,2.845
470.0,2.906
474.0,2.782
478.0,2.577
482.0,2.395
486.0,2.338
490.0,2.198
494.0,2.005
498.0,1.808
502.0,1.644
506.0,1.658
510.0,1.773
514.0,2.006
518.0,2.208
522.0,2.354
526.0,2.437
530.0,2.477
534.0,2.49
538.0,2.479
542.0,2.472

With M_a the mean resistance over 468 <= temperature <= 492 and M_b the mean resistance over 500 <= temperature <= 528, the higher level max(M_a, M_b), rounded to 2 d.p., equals 2.53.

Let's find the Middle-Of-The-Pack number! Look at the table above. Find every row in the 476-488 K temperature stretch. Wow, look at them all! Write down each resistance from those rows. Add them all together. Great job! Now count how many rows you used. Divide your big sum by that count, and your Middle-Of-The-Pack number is 2.44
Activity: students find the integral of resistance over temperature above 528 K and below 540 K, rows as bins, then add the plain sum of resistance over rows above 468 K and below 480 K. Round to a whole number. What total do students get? 38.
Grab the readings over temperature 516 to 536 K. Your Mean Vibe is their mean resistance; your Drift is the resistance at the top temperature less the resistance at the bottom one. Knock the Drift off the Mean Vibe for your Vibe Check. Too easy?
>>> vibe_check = 2.1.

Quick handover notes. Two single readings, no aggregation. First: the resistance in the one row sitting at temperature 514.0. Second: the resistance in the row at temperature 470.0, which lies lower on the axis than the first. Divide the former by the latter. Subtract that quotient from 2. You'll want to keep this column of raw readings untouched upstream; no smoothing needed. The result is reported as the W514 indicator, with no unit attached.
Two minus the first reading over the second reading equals 1.31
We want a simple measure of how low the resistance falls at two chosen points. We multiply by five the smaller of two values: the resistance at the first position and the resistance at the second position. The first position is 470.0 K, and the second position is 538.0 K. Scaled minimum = 12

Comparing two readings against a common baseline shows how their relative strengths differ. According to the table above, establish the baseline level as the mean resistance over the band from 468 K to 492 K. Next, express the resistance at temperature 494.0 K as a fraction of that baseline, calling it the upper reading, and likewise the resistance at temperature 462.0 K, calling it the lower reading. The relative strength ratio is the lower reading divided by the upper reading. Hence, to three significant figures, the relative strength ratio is 1.28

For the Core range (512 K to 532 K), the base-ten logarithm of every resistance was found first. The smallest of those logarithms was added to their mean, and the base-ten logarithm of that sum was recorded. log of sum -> -0.18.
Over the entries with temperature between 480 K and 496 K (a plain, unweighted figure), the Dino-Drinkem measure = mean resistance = 2.23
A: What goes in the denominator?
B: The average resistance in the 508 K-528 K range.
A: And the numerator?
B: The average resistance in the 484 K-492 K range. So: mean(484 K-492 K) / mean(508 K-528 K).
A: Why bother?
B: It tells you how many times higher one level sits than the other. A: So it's 1.05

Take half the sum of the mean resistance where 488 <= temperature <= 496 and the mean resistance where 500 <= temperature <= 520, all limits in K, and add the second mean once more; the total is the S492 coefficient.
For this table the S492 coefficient 3.8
